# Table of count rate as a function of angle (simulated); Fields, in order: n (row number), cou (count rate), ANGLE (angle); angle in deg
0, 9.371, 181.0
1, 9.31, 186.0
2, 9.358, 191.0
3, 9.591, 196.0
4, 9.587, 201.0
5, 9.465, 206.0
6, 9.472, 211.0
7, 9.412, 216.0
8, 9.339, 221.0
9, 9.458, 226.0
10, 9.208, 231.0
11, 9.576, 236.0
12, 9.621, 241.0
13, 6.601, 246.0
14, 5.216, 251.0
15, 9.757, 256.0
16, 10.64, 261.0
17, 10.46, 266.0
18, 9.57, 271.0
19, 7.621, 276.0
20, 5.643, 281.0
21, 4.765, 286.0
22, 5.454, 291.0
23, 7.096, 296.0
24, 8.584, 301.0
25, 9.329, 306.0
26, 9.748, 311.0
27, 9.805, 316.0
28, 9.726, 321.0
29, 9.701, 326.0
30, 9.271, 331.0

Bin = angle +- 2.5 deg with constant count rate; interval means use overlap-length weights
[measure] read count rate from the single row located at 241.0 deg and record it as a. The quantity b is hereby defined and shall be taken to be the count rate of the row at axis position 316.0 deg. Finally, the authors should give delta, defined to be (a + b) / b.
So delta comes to 1.98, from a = 9.621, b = 9.805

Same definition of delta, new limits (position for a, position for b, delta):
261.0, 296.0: 2.50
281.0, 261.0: 1.53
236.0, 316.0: 1.98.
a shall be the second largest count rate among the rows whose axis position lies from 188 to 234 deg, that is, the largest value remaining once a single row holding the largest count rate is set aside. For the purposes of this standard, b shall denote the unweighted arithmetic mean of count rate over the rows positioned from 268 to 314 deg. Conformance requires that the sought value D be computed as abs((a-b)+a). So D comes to 11.6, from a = 9.587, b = 7.5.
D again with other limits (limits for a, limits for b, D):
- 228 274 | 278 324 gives 13.1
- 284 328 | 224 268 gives 10.5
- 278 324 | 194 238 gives 10.0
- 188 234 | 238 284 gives 10.8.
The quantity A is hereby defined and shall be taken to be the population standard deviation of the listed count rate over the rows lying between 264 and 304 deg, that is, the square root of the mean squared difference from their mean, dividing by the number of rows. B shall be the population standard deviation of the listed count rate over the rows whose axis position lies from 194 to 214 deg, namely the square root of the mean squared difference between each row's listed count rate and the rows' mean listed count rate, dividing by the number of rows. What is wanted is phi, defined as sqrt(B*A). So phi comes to 0.34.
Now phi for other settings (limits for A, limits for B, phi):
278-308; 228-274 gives 1.70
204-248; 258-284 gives 1.31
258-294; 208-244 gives 0.55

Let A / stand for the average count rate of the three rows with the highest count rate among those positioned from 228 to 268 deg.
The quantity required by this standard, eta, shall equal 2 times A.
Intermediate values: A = 10.3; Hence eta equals 20.6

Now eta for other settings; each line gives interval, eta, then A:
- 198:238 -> 19.1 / 9.5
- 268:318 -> 19.4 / 9.7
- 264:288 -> 18.4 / 9.2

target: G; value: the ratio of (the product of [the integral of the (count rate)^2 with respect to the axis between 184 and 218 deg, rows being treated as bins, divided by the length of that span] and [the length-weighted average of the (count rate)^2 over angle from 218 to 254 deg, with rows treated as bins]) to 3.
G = 2216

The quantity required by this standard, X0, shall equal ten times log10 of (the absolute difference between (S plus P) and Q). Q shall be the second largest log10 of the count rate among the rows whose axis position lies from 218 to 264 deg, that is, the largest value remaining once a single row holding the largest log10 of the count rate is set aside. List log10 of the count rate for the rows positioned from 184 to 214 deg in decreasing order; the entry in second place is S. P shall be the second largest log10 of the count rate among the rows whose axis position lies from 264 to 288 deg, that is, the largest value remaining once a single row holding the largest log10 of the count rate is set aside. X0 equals -0.12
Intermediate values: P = 0.981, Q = 0.989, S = 0.982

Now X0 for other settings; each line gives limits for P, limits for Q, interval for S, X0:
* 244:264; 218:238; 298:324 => 0.01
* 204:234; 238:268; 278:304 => -0.93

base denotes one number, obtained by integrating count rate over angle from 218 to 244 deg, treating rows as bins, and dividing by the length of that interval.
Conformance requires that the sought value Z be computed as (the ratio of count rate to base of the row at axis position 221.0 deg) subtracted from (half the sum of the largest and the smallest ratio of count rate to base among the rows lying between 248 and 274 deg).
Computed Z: -0.150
